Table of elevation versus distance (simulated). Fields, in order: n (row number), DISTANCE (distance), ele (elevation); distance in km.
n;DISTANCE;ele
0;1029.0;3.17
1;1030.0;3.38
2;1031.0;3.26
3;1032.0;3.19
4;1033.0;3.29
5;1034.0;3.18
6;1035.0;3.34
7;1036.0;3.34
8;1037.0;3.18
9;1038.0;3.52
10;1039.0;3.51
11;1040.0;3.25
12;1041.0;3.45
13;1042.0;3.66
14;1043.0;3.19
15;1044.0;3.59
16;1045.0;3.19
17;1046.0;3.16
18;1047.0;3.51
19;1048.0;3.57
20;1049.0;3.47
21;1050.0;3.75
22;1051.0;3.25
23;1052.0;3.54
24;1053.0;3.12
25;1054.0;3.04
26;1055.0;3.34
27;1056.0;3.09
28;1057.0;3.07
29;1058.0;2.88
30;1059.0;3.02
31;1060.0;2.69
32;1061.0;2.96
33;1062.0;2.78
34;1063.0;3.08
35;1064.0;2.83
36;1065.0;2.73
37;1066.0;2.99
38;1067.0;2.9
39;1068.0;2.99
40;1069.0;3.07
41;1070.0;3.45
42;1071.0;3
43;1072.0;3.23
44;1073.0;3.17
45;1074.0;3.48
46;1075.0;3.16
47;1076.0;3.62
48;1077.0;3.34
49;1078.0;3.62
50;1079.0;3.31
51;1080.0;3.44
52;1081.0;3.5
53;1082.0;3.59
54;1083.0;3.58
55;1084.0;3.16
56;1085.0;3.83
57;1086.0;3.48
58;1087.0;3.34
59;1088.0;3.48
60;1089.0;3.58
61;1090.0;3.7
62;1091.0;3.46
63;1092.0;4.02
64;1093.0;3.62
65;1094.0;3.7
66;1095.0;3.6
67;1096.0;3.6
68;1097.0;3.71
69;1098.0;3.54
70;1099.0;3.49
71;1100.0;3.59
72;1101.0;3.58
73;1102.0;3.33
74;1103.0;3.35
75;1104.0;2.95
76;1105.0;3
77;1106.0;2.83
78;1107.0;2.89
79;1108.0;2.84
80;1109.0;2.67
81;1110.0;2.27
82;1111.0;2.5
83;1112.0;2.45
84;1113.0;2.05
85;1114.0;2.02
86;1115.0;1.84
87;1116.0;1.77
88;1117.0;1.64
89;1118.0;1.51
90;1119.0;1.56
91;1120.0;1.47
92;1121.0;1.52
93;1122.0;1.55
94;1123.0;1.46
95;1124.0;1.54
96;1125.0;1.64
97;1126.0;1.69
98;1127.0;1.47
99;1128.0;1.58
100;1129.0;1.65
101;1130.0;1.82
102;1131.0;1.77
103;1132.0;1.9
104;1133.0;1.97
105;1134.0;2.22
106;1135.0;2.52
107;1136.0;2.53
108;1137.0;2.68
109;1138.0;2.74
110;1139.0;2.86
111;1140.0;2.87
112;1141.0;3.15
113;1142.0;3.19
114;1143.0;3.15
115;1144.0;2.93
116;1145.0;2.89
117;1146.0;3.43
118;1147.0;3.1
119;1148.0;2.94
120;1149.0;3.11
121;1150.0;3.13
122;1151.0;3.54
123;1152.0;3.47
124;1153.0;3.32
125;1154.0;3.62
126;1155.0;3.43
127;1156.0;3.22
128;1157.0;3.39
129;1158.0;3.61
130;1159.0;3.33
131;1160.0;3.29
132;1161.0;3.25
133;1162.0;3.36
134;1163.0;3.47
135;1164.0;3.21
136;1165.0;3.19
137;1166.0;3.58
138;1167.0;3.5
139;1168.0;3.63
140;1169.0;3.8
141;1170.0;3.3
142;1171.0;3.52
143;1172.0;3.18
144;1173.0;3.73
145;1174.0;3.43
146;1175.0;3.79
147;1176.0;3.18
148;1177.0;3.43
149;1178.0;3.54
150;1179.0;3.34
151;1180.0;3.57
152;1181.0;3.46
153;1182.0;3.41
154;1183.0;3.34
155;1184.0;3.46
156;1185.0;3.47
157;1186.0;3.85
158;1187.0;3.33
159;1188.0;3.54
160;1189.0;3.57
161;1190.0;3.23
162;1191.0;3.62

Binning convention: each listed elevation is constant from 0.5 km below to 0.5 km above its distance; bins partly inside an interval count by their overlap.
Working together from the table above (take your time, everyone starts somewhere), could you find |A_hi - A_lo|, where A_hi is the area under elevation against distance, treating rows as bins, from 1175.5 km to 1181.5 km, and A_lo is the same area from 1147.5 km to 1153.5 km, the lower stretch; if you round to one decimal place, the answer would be 1.0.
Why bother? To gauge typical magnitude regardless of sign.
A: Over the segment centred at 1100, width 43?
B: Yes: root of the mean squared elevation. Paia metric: 3.1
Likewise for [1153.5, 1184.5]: 3.4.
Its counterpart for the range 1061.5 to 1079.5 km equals 3.2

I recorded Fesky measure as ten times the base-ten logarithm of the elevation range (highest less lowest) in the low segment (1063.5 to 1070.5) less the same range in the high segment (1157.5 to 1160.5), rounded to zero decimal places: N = -4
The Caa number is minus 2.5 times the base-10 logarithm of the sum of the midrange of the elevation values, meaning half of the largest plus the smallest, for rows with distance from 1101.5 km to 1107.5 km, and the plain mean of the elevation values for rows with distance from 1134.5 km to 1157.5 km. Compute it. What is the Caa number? -1.98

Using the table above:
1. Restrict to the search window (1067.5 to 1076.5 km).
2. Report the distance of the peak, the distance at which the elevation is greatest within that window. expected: 1076.0 km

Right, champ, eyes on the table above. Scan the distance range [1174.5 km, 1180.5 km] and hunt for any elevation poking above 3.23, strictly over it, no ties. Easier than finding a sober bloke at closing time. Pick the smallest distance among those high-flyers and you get 1175.0 km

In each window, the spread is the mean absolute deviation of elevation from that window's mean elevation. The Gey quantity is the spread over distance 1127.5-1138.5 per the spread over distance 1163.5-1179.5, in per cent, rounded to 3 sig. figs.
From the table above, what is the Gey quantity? 212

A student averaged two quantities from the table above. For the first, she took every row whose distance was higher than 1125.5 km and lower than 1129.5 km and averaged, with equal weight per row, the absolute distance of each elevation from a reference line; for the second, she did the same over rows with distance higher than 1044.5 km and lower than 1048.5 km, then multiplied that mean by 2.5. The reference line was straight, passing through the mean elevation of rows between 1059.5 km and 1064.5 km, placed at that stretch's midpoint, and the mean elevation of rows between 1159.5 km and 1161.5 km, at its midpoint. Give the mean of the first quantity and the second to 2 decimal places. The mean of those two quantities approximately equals 1.46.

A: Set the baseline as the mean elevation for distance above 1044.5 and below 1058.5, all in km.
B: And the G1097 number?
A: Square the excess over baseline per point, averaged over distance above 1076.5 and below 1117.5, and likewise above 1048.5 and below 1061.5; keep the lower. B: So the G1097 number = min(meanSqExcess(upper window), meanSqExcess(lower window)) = 0.091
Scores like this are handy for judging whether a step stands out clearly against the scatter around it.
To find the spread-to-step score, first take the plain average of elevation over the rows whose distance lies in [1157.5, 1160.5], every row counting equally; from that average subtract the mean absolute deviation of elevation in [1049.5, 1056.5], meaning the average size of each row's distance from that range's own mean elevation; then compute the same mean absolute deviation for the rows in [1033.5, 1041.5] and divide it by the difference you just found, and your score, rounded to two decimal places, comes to 0.03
